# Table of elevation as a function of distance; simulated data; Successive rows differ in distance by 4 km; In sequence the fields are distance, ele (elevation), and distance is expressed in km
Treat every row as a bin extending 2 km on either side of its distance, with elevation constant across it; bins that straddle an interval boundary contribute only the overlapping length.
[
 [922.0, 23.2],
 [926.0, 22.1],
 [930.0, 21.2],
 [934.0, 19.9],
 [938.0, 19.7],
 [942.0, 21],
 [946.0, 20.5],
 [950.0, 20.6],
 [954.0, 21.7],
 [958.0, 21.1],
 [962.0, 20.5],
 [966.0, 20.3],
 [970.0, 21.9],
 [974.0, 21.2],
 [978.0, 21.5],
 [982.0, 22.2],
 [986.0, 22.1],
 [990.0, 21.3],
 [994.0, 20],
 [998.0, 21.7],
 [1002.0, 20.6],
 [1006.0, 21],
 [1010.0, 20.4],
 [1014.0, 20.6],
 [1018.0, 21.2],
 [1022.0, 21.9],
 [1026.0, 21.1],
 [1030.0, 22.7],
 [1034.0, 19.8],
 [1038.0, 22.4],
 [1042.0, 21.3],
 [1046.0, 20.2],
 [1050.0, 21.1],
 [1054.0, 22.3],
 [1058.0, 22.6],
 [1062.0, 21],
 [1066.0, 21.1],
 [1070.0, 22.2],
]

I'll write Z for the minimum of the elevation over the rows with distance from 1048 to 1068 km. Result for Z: 21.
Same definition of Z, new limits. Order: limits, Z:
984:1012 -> 20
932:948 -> 19.7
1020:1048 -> 19.8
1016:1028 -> 21.1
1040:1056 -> 20.2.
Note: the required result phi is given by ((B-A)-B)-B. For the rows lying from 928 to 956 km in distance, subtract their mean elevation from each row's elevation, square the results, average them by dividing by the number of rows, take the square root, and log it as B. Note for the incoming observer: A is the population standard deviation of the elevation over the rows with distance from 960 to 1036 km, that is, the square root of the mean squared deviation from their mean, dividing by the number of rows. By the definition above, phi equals -1.43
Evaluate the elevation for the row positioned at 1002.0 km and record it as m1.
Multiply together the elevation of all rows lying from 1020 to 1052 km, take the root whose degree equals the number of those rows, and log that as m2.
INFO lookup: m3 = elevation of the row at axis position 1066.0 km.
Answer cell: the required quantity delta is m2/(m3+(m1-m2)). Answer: 1.04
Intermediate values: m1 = 20.6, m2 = 21.29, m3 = 21.1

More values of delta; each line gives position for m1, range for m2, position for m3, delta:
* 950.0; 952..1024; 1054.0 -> 0.97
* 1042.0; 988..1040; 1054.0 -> 0.94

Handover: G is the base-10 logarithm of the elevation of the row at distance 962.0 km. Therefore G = 1.312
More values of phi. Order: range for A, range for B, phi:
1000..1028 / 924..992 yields -1.21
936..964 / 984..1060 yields -1.44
